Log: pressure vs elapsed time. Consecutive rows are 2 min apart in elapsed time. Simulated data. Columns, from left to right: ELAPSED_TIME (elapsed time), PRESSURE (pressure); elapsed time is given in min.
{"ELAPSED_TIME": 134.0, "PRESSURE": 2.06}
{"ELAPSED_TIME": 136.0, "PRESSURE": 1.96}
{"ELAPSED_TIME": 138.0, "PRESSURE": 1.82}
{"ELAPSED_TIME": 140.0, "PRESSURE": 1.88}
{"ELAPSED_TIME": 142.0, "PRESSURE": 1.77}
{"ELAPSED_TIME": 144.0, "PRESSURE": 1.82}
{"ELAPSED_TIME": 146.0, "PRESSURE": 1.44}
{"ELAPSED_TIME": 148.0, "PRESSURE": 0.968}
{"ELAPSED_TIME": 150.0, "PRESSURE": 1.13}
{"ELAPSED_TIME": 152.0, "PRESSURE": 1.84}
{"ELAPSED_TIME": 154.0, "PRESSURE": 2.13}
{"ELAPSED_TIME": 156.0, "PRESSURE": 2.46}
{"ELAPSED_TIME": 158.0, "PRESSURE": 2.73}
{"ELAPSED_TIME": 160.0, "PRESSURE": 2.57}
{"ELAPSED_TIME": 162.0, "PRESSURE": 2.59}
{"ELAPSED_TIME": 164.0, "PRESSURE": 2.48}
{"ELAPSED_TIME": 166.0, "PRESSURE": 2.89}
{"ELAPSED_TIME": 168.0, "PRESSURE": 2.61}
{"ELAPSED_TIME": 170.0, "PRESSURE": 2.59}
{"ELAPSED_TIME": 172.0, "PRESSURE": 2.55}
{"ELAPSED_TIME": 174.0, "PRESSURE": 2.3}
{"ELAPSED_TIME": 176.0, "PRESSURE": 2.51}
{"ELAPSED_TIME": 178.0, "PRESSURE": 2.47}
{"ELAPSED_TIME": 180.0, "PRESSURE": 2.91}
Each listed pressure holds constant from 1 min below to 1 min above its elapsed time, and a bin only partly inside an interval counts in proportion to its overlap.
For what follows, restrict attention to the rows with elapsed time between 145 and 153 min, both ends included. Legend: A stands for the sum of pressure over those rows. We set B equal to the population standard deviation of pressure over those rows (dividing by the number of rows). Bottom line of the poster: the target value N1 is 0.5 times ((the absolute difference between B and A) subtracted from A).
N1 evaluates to 0.17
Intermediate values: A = 5.4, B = 0.33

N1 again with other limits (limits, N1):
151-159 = 0.17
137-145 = 0.02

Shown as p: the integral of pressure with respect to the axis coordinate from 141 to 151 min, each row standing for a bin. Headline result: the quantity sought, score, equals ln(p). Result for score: 2.7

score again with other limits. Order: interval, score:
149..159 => 3.0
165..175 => 3.3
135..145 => 2.9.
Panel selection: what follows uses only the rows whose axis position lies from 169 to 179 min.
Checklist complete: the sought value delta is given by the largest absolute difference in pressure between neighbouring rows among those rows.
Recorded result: 0.25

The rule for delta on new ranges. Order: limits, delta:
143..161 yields 0.71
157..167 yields 0.41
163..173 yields 0.41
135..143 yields 0.14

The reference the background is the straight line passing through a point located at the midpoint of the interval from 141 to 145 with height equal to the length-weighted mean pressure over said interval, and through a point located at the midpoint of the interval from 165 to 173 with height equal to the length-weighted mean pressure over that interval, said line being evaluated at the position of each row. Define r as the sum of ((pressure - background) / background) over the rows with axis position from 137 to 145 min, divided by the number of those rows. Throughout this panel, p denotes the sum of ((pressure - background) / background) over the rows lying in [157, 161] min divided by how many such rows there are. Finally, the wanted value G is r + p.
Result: 0.20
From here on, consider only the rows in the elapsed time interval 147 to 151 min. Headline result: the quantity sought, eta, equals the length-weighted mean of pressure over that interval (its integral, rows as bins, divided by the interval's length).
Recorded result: 1.05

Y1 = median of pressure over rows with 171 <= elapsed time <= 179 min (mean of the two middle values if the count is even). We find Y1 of 2.5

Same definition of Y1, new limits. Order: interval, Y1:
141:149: 1.6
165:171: 2.6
